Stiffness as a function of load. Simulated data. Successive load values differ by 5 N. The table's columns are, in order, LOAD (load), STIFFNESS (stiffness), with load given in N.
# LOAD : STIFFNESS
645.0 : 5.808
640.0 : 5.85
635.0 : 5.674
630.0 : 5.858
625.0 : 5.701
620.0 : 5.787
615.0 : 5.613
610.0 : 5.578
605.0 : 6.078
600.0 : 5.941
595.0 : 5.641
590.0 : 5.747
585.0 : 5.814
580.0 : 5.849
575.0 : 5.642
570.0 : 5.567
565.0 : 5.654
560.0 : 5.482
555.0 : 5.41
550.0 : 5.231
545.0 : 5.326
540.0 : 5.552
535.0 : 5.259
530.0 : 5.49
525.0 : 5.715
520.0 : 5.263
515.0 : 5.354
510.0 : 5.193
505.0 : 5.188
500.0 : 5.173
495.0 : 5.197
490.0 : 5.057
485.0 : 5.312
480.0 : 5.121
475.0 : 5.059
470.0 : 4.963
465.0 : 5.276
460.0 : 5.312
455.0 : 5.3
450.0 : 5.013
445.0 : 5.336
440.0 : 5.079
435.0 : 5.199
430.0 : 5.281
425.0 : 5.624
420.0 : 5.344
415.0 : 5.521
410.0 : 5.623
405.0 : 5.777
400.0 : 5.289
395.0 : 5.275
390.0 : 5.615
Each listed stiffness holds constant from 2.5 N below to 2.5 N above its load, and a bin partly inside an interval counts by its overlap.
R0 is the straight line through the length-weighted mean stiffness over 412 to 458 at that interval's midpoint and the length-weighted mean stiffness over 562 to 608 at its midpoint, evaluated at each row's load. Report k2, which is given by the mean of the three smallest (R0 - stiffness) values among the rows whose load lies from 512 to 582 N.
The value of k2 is -0.06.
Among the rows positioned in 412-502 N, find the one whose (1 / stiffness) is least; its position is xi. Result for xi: 425.0 N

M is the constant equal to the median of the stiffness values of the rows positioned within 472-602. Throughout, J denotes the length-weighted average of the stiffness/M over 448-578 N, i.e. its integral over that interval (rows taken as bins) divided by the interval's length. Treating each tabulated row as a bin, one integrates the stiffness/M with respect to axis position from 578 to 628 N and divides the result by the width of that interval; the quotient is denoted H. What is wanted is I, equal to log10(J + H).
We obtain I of 0.314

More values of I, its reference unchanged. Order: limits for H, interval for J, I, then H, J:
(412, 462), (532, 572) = 0.300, 0.99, 1.01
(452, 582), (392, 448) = 0.300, 0.99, 1.00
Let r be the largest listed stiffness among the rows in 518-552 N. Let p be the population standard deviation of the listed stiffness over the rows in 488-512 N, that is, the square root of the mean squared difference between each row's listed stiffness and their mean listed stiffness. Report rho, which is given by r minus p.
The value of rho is 5.66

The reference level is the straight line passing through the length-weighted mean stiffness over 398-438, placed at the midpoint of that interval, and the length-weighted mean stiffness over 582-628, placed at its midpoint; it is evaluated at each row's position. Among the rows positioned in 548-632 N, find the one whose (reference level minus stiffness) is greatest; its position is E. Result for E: 550.0 N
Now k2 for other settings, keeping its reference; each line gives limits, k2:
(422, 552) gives -0.16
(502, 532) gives 0.06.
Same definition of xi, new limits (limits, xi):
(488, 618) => 605.0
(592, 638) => 605.0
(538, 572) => 565.0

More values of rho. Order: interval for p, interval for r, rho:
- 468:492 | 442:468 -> 5.22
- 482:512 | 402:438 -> 5.70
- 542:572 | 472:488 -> 5.17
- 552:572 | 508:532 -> 5.62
